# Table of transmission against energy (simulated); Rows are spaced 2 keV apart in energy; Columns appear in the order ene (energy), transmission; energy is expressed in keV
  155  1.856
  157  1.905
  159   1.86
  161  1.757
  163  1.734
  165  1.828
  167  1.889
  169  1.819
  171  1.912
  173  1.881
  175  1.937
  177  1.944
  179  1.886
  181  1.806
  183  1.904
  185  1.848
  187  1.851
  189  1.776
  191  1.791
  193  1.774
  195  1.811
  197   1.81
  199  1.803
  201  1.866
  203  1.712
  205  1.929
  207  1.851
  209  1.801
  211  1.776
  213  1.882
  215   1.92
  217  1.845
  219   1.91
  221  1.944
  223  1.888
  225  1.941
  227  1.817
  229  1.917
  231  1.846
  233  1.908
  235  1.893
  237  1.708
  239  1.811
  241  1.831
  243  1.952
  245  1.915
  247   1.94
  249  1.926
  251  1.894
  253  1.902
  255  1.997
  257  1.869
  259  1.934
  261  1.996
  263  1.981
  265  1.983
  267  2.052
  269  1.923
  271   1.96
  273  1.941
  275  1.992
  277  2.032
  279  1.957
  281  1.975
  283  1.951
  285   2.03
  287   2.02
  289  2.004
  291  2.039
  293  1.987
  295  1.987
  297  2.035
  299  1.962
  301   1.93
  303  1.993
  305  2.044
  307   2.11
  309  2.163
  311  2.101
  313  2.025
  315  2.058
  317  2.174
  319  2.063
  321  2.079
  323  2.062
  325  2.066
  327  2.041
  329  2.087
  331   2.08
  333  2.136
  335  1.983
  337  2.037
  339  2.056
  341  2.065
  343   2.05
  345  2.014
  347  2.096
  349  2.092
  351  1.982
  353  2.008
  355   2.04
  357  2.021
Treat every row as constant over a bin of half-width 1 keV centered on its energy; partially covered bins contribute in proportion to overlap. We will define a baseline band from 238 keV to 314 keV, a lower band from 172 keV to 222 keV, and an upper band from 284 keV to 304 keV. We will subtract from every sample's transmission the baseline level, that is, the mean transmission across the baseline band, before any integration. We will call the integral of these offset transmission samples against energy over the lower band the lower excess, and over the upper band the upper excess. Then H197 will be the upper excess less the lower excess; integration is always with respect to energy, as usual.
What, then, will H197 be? 7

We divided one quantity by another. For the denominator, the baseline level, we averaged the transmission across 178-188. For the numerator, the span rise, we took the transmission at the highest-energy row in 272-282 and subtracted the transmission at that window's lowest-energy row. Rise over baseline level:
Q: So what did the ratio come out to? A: 0.018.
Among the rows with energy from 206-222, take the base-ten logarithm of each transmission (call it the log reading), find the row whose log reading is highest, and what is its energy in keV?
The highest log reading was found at 221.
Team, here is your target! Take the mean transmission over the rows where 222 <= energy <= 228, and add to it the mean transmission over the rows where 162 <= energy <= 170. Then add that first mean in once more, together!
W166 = 5.58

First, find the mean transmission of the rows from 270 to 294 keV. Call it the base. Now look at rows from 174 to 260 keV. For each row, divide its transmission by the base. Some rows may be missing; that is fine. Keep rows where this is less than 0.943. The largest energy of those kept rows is 257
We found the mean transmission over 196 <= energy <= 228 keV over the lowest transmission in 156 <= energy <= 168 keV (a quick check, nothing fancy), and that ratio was 1.07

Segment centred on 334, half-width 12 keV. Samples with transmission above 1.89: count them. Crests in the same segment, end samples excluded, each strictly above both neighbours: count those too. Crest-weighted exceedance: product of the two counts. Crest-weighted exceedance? 48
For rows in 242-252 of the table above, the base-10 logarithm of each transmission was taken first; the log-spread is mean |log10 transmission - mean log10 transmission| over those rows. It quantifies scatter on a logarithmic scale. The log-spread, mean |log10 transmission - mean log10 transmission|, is 0.0038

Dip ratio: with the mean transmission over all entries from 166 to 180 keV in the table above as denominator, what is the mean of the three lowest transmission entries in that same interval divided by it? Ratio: 0.982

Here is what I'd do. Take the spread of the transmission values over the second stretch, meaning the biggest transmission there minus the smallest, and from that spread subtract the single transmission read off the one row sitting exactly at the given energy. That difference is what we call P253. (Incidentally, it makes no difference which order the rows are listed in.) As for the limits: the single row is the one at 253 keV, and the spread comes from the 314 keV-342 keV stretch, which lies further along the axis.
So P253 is -1.71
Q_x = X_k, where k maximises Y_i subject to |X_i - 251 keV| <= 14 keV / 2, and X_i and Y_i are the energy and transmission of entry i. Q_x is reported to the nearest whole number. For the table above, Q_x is 255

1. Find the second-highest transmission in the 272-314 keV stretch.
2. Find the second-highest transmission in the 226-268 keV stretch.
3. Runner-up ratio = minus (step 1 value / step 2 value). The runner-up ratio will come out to -1.06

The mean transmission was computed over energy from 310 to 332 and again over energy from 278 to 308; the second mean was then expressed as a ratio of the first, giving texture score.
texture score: 0.96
